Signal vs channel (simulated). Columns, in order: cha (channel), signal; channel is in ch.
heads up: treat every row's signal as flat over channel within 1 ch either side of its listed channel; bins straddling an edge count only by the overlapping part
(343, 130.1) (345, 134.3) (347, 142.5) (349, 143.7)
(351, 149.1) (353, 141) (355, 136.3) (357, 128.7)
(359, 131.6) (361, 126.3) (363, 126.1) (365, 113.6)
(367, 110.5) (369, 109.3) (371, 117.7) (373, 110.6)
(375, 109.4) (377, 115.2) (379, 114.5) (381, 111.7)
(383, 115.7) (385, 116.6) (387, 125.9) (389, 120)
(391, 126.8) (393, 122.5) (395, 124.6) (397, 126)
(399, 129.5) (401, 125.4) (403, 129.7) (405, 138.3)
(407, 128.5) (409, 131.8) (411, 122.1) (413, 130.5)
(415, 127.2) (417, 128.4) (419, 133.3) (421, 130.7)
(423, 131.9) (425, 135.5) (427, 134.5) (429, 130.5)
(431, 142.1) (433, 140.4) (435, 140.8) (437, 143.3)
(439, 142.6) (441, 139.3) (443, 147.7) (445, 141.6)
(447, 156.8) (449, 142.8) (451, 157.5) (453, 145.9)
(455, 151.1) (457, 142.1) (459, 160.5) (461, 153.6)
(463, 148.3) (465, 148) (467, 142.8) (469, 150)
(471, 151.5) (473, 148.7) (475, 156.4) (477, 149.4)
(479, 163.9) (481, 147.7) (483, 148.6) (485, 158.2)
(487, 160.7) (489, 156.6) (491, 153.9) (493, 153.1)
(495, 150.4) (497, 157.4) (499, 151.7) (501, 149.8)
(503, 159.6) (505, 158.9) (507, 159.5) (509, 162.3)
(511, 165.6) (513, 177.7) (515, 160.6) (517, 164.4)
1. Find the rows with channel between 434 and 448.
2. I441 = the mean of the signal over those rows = 145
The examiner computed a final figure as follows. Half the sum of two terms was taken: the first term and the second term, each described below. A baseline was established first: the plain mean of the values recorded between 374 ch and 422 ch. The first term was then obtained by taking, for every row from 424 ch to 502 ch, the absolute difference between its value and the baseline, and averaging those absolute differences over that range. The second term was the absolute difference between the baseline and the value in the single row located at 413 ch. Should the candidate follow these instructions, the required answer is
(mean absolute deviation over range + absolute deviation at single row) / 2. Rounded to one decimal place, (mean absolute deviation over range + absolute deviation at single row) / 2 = 15.2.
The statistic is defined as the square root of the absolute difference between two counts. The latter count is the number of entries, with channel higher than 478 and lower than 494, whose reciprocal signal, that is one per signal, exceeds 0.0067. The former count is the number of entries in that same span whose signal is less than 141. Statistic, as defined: 1.4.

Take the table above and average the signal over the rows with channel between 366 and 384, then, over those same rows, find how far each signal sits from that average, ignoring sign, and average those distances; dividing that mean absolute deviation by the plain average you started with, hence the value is 0.0240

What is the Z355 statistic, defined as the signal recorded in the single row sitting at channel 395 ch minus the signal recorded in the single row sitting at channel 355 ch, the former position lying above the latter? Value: -12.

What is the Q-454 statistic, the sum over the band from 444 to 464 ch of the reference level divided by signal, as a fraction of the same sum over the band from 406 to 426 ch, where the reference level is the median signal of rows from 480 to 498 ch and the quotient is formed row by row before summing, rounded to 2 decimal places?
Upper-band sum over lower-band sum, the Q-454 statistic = 0.87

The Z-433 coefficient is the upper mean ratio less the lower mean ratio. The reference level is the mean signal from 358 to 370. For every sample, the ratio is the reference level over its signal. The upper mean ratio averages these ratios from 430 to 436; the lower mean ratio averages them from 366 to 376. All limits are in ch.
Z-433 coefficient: -0.23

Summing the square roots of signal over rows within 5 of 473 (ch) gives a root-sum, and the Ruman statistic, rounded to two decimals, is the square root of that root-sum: 7.84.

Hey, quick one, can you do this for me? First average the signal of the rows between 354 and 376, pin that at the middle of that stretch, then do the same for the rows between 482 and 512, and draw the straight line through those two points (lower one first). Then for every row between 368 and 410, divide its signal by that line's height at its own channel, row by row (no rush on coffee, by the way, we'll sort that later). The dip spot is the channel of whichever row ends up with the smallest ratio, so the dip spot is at 375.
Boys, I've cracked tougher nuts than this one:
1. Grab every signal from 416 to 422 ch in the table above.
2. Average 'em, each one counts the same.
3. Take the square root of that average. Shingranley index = 11.4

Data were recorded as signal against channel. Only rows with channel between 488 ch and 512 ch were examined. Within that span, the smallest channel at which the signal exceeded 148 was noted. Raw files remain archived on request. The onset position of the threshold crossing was 489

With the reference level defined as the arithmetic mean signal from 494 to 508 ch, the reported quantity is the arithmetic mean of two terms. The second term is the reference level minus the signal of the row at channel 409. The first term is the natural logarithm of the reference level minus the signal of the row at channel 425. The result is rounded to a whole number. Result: 13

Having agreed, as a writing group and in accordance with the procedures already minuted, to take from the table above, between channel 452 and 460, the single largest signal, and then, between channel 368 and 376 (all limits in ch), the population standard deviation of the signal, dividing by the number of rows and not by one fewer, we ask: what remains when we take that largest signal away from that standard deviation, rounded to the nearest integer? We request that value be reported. -157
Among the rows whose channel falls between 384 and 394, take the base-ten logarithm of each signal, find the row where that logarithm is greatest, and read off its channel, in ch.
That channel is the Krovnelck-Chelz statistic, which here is 391 ch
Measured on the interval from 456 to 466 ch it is 459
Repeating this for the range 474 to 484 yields 479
